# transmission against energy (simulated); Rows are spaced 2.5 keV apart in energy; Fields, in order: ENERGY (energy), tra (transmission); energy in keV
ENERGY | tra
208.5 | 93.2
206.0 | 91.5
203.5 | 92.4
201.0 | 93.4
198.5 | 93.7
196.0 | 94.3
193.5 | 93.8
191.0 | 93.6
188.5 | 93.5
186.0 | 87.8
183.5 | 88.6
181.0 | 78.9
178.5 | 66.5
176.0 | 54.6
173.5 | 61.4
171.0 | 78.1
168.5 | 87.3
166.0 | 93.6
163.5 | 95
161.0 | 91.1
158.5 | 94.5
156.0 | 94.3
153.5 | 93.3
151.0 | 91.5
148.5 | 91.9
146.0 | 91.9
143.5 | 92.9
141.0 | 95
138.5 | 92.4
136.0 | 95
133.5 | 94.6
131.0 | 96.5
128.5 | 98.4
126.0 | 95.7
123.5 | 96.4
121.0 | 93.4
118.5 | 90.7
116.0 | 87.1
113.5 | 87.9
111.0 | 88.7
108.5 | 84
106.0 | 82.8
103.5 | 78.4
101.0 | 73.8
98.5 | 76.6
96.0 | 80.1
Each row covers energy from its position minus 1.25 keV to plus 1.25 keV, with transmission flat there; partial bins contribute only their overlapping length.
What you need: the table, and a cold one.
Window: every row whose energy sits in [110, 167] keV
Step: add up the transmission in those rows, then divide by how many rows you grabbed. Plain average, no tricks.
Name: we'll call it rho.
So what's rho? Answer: 93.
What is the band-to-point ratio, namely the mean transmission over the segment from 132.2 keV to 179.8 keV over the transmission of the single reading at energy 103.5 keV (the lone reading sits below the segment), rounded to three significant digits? 1.11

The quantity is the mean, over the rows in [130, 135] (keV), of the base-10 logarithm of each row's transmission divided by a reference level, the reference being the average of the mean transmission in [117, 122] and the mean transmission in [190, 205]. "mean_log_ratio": 0.013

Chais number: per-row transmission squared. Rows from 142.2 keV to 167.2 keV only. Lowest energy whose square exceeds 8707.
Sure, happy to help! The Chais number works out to 156.0 keV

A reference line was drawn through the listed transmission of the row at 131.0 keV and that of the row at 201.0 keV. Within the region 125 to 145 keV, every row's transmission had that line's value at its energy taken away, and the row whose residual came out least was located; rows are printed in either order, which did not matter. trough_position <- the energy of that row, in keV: 138.5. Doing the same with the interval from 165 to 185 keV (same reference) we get 176.0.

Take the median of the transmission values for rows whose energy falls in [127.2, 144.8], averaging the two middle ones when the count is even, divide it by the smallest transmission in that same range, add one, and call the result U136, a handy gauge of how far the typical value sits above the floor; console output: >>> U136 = 2.03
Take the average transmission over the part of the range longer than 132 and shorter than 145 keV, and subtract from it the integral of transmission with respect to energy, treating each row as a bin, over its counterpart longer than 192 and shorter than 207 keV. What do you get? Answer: -1304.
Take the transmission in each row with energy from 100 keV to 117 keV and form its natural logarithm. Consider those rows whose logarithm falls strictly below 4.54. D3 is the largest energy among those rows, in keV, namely 116.0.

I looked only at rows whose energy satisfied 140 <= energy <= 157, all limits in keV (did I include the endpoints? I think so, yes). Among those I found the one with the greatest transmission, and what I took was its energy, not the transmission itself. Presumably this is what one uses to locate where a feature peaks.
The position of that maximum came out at 141.0 keV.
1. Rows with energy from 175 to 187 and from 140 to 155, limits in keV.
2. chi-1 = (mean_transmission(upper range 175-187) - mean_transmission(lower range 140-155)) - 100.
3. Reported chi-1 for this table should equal -117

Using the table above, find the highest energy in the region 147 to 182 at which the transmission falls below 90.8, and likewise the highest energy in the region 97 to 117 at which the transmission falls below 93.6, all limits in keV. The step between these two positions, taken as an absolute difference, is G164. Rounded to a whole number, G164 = 65 keV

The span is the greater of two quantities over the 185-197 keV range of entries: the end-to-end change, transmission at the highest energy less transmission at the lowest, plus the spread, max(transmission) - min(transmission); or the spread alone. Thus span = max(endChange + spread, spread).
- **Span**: 13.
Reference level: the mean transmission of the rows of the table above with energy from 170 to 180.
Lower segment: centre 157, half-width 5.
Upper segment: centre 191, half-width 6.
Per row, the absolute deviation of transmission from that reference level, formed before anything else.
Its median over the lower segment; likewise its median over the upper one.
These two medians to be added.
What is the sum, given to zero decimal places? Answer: 57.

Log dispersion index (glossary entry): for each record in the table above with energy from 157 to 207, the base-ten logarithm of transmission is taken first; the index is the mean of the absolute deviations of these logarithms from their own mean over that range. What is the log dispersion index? 0.052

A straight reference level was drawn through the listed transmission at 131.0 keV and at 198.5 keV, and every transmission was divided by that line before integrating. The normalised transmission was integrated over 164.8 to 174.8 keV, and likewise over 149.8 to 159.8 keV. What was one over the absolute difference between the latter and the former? 1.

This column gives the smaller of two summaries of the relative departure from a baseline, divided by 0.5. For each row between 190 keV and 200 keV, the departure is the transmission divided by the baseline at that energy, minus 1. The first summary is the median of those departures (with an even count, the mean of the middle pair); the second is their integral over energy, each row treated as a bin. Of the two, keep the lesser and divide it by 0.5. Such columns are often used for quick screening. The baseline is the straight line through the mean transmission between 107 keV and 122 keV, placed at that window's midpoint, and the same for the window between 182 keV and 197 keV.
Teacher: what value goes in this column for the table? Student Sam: 0.04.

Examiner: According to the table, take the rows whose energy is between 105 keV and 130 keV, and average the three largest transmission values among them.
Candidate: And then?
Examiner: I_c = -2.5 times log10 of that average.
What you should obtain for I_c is -4.97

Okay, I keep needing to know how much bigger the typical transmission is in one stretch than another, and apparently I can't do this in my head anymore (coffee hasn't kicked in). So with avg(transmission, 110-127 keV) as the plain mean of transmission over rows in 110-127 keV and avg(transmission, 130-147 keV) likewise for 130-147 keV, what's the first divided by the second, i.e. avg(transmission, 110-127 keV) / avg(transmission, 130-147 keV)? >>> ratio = 0.97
